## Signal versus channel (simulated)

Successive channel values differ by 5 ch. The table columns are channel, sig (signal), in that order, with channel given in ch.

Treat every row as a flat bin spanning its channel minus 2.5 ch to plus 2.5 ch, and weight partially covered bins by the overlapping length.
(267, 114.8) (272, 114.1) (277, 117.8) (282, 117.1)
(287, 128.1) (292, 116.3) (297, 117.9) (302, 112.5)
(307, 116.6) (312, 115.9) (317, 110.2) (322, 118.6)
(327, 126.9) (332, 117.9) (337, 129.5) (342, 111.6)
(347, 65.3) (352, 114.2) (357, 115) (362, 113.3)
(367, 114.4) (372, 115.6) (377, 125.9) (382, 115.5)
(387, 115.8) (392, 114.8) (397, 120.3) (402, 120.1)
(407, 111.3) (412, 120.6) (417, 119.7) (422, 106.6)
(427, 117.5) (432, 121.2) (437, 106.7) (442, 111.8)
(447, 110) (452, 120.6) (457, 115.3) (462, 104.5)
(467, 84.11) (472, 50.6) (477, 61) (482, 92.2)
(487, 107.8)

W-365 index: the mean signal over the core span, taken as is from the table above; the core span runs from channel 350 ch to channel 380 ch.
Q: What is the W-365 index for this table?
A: 116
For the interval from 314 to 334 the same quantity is 118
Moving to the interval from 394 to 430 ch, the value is 117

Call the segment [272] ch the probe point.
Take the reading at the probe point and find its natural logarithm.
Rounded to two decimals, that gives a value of 4.74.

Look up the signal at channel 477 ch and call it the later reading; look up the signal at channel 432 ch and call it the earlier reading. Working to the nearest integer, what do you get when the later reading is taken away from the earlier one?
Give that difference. 60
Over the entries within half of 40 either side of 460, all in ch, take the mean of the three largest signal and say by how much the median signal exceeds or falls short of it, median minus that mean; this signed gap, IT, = -9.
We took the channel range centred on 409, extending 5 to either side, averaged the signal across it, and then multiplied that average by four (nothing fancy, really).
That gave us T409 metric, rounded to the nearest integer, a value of 464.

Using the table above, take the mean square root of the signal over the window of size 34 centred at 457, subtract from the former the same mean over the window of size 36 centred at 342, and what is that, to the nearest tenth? -0.6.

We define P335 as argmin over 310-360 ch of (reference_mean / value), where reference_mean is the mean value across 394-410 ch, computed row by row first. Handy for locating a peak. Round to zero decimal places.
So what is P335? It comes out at 337 ch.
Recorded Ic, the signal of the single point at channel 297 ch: 117.9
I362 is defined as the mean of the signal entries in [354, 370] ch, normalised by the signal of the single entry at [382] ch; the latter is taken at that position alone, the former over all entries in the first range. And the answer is 0.99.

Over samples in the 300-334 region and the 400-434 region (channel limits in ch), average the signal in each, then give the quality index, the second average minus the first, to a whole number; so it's 0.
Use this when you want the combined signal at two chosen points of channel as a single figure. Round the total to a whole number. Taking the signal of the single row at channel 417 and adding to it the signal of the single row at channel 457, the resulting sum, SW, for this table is 235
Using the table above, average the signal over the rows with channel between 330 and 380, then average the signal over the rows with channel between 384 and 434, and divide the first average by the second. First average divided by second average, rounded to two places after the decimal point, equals 0.96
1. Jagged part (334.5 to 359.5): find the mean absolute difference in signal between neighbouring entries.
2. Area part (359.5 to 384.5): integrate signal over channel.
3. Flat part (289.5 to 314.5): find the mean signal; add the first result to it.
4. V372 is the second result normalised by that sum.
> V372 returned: 20.3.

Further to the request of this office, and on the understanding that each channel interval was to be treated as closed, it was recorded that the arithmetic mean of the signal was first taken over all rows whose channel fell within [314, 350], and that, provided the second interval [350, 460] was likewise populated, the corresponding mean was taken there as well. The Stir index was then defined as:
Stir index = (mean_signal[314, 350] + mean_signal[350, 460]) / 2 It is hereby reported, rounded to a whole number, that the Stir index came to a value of 114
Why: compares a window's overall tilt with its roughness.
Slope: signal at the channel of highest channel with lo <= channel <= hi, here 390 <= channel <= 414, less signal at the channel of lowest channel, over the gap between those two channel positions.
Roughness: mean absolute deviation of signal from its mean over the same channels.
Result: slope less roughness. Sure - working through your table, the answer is -3.2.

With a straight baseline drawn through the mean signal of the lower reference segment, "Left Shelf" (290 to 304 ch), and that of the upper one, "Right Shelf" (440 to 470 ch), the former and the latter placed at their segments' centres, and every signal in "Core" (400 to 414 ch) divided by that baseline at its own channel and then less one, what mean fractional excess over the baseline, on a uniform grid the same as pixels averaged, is 0.07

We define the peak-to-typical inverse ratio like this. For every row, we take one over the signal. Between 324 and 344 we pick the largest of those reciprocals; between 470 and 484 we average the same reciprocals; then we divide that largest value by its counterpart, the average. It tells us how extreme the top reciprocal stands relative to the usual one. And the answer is 0.57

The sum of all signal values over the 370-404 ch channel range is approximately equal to 828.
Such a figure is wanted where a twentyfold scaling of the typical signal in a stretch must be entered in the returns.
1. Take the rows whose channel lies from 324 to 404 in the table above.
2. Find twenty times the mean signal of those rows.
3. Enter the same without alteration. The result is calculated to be 2295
